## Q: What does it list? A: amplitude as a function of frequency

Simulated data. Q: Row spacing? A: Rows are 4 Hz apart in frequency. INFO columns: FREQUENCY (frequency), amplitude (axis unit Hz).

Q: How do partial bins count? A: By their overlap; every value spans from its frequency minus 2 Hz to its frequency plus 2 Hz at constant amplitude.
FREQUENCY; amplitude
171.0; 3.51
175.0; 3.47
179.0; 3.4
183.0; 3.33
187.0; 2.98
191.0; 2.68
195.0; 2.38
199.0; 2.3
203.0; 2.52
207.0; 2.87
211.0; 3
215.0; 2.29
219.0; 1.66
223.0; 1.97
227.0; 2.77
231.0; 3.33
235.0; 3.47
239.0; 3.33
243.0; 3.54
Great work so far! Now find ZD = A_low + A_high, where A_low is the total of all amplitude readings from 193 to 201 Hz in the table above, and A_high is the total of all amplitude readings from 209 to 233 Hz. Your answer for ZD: 19.7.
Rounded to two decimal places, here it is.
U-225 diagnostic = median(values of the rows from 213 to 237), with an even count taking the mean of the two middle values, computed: 2.53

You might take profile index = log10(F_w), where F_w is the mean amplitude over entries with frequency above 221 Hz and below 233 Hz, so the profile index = 0.43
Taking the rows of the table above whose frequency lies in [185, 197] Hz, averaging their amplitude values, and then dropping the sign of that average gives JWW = 2.68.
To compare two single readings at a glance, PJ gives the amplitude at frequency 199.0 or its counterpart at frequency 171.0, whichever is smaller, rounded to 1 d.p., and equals 2.3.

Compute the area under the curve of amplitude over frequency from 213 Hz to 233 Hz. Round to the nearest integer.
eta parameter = 48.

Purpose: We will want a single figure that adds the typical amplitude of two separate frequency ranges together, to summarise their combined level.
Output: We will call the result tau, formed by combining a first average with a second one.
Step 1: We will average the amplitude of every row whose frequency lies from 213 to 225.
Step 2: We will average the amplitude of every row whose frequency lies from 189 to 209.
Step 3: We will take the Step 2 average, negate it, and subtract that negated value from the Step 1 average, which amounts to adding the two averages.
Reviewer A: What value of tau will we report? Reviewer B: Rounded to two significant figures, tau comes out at 4.5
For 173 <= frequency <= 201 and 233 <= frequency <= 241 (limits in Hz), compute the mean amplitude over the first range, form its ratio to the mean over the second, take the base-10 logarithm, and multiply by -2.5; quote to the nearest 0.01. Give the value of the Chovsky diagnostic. 0.16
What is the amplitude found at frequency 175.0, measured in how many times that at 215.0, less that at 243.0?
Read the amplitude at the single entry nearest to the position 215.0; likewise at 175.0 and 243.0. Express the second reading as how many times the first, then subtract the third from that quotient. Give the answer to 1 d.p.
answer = -2.0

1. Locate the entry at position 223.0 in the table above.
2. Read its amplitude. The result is 1.97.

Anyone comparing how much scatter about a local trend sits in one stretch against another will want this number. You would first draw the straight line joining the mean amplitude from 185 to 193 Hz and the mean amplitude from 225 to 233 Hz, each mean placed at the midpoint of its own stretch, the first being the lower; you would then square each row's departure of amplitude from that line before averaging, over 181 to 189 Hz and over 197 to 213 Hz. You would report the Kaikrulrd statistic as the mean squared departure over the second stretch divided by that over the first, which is 0.8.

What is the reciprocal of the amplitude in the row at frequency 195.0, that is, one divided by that 0.42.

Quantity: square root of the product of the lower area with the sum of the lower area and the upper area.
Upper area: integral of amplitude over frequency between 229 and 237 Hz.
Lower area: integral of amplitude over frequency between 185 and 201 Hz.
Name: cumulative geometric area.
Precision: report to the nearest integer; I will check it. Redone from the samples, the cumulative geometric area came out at 53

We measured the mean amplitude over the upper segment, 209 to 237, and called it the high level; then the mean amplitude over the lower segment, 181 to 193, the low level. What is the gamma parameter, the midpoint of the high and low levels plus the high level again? 5.46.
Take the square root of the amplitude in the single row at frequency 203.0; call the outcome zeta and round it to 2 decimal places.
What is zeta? 1.59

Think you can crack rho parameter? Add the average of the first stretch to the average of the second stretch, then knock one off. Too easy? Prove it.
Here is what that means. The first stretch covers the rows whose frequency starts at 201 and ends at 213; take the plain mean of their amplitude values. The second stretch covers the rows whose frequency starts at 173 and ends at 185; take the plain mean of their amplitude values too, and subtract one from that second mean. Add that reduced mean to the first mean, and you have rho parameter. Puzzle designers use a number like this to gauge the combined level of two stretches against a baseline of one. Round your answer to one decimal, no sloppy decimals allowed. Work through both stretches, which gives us 5.2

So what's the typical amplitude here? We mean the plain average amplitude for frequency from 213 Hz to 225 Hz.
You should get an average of 1.97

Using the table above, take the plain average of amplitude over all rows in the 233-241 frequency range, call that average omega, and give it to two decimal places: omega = 3.40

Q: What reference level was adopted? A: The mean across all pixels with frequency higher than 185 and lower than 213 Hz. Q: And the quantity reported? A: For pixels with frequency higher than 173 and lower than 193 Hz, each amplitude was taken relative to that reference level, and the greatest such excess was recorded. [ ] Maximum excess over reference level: 0.8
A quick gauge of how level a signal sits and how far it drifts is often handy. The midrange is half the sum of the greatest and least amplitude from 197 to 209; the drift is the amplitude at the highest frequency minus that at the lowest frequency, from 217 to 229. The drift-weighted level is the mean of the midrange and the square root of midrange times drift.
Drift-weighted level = 2.1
